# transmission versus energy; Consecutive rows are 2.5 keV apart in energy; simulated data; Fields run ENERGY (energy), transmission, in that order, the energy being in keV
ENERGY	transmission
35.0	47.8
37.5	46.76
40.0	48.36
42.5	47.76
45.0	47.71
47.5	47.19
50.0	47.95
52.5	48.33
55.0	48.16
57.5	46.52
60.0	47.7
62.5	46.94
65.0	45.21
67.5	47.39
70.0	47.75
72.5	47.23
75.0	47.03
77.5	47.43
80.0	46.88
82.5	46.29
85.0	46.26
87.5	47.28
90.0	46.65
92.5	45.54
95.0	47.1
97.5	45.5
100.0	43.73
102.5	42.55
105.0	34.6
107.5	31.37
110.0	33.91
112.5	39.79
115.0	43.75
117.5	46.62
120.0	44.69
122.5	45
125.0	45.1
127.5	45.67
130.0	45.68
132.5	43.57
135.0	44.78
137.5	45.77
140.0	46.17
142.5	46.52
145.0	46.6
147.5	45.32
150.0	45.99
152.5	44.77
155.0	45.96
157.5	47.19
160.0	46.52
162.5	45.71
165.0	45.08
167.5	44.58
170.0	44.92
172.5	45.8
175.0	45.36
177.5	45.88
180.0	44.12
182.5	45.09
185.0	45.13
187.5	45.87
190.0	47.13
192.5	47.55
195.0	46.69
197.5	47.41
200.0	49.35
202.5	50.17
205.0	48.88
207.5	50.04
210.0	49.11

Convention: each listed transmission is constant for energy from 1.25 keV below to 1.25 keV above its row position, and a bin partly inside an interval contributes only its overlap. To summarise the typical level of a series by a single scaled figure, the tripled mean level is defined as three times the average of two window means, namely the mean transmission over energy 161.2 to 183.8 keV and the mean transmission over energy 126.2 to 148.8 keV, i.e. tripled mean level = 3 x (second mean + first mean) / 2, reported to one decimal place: 136.1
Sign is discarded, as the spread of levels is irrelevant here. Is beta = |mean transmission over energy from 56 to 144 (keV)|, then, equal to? 44.7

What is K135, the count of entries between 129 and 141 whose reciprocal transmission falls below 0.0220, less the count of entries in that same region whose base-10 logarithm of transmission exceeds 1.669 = 3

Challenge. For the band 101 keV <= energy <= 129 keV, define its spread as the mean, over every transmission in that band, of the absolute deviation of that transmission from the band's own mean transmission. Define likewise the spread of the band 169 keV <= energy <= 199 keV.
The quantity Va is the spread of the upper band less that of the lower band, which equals -3.7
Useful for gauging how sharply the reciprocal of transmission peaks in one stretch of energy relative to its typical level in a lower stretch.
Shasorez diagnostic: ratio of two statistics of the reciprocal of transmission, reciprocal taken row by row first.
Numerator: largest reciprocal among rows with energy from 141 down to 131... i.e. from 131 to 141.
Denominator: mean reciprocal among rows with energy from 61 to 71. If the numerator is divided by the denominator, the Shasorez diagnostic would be 1.07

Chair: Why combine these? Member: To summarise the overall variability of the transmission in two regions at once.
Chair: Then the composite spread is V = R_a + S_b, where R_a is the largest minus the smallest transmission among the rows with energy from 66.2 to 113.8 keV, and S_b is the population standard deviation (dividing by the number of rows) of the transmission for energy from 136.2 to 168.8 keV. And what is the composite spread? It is 17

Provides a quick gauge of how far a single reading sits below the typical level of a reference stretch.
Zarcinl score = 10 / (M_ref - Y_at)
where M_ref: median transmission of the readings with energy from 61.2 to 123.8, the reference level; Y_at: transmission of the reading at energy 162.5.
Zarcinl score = 18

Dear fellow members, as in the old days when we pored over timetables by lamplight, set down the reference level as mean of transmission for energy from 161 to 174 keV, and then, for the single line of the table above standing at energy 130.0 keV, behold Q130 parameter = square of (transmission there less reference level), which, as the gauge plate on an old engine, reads 0.2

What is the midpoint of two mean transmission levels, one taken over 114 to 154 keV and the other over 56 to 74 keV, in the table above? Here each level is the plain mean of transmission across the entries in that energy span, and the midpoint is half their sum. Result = 46.2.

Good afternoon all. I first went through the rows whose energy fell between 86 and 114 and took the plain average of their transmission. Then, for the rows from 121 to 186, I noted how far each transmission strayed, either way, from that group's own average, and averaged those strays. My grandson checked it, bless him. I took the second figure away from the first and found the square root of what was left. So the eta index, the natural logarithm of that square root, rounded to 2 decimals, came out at 1.86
